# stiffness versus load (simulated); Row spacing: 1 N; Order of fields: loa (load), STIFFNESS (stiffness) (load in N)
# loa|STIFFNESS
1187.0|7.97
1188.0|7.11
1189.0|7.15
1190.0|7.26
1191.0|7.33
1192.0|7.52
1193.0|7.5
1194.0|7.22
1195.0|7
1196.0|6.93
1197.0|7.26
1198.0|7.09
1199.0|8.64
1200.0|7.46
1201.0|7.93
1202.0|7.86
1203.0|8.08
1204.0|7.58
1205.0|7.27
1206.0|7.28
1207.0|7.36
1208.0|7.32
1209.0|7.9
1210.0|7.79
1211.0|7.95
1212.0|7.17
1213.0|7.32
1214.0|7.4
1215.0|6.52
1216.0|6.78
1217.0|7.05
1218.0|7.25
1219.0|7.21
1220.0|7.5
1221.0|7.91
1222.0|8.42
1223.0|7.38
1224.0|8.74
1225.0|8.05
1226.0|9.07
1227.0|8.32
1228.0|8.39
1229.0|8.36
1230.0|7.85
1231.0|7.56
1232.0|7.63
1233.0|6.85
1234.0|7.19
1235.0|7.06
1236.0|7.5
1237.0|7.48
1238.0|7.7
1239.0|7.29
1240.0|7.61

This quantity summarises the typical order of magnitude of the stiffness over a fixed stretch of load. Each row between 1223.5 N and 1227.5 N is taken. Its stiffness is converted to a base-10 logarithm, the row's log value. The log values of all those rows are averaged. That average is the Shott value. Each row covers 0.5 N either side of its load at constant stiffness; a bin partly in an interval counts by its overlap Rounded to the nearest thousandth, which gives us 0.931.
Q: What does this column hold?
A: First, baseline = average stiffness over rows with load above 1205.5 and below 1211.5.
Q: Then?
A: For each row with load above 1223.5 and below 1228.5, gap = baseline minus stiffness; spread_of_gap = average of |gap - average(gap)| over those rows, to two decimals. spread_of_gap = 0.31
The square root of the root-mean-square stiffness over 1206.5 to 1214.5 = 2.74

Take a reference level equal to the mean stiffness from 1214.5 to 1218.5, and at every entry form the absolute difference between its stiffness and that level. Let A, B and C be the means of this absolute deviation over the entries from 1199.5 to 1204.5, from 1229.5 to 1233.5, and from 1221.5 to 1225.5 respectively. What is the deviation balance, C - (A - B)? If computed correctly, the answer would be 1.0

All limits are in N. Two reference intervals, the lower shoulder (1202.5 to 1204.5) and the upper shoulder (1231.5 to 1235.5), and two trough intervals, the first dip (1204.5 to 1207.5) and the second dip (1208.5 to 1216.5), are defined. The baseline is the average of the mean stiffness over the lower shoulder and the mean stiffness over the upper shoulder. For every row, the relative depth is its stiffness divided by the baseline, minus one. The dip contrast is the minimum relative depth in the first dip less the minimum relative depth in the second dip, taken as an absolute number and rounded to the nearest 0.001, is 0.100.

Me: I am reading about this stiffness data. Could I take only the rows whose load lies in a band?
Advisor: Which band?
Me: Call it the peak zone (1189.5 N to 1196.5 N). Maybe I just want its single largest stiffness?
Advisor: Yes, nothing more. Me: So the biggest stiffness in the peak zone 7.52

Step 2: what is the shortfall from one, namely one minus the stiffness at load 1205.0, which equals -6.3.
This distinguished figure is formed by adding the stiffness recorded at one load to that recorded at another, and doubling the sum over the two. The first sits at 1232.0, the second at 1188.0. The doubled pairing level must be 29.5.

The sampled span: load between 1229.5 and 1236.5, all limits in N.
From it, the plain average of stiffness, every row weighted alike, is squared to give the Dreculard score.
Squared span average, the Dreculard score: 54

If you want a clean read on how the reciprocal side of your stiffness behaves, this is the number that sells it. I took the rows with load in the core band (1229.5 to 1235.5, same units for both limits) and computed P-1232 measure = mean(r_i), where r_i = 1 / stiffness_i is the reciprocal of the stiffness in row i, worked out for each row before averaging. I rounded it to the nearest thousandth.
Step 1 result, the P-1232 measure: 0.136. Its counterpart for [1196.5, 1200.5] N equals 0.132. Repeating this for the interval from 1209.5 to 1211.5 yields 0.127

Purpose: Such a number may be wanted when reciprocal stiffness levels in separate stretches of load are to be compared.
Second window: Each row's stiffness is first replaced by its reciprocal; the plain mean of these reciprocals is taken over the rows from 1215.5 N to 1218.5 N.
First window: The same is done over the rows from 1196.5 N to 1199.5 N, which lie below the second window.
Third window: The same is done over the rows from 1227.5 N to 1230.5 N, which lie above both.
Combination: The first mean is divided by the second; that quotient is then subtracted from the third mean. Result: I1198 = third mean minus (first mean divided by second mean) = -0.80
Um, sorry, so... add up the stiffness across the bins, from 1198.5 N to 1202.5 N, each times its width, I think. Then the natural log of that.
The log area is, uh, 3.46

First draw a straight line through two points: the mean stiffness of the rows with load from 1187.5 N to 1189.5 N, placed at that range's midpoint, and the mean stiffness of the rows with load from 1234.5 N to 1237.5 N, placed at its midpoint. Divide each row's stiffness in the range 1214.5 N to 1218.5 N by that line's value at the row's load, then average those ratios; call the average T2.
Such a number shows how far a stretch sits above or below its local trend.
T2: 0.95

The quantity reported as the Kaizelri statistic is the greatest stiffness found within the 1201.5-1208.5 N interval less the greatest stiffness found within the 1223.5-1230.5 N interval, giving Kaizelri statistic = -1.0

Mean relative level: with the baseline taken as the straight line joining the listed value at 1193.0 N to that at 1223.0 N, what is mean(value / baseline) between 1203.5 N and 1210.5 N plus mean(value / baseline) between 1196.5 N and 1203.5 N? 2.05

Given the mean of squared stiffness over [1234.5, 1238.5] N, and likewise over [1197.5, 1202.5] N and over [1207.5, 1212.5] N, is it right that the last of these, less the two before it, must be -58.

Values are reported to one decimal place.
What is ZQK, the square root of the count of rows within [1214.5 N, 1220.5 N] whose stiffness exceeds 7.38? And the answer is 1.0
